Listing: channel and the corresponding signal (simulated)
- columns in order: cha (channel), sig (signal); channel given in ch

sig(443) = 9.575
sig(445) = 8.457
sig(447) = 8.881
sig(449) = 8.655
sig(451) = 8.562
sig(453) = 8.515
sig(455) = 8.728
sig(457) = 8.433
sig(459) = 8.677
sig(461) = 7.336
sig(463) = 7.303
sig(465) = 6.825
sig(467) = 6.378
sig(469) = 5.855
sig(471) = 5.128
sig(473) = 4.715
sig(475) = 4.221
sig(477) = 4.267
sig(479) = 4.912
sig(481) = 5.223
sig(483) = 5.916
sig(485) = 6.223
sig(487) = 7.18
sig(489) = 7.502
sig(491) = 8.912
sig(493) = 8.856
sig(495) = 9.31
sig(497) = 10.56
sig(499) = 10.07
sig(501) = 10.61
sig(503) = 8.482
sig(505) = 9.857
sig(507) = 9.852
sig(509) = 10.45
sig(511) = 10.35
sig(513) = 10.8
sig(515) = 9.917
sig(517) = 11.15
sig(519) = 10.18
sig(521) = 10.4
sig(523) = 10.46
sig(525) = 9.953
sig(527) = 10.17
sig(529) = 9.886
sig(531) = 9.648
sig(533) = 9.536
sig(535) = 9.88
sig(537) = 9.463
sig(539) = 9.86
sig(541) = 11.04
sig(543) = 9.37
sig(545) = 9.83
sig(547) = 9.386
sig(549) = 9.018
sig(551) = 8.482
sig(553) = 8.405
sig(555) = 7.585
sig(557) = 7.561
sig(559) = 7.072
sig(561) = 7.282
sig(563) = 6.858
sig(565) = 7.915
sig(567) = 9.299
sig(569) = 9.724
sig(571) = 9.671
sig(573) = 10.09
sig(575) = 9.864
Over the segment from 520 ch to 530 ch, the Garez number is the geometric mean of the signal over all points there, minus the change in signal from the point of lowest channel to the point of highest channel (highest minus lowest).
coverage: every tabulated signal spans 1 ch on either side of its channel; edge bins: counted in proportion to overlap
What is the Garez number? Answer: 10.7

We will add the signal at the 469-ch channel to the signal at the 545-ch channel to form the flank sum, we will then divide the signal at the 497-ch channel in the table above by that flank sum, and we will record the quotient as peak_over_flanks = 0.67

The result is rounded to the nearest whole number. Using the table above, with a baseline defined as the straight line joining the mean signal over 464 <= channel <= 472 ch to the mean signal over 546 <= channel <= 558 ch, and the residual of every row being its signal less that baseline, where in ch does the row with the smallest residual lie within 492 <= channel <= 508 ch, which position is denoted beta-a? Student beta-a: 503 ch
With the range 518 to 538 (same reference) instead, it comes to 537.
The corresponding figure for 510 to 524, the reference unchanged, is 515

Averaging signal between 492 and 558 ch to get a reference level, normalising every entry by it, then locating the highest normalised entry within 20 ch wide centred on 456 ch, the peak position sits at 447 ch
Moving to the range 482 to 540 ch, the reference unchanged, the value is 517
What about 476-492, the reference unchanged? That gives 491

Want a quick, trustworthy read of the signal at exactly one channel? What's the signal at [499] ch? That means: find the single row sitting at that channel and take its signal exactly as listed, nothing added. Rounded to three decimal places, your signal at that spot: 10.070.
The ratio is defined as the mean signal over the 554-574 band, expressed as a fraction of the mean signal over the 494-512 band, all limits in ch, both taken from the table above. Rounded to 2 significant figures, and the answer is 0.83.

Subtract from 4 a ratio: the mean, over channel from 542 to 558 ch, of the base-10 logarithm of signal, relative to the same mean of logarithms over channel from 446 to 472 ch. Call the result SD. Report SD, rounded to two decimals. 2.93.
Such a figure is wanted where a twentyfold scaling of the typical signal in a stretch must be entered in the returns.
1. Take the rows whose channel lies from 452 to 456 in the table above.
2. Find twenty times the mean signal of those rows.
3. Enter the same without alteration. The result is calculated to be 172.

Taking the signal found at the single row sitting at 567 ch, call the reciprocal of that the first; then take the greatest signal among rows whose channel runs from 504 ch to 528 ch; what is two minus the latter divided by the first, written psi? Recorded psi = -102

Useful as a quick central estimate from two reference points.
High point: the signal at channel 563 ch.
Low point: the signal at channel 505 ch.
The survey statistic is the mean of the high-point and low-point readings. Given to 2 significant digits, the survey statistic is 8.4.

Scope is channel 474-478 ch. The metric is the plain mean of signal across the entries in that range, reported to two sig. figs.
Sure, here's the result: 4.2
